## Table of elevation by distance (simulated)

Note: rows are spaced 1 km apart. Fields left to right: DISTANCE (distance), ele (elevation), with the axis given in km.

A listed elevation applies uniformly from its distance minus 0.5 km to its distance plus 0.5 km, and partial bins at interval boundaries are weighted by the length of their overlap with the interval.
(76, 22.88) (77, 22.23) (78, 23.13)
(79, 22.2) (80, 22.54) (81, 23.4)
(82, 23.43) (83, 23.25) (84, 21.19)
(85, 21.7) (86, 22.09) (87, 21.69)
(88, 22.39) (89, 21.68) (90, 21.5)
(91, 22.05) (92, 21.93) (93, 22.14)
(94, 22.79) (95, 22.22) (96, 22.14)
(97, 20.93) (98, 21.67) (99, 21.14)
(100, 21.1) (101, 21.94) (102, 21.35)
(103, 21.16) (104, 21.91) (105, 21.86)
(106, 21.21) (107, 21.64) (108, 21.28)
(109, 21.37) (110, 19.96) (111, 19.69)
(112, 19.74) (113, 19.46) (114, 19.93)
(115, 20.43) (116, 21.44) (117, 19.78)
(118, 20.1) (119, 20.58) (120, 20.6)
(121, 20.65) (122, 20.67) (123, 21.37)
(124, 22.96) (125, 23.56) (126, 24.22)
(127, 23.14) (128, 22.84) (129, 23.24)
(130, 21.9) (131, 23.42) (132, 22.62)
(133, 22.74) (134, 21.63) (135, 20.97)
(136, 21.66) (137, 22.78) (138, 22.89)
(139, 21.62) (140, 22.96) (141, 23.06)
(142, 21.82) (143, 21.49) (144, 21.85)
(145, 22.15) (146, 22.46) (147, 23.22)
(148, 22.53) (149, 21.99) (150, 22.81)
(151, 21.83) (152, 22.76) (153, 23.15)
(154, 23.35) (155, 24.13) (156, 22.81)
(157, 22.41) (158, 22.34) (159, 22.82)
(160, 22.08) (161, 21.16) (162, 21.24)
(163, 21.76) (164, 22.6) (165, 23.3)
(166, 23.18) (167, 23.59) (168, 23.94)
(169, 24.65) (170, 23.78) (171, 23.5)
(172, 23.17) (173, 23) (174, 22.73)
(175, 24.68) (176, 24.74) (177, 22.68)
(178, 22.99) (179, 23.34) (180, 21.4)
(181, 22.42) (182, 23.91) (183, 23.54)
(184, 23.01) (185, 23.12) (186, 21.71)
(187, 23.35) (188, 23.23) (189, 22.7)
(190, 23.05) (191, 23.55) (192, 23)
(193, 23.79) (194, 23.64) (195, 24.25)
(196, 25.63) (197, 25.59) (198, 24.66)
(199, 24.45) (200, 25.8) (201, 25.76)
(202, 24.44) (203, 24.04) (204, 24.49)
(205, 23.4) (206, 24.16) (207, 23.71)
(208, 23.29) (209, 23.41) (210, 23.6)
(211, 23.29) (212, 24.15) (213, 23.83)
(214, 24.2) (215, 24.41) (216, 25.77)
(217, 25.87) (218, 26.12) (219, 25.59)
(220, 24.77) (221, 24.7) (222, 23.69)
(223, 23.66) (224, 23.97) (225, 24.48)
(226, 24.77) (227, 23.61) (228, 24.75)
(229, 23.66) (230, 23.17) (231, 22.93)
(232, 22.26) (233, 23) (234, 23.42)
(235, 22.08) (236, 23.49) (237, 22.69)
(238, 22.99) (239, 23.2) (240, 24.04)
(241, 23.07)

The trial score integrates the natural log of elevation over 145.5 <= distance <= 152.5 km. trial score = 22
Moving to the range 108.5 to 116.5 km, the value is 24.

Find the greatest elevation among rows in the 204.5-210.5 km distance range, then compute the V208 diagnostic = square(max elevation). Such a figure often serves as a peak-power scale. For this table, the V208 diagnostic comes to 584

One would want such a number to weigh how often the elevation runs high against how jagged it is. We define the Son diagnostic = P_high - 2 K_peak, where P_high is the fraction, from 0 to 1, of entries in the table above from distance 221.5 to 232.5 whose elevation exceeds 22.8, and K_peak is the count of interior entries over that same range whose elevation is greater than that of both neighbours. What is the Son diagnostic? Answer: -3.1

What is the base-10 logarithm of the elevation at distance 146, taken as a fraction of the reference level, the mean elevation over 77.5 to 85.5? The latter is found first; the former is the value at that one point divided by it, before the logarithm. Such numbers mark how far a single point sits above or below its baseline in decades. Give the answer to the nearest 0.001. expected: -0.003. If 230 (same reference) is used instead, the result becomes 0.011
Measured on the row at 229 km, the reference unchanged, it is 0.020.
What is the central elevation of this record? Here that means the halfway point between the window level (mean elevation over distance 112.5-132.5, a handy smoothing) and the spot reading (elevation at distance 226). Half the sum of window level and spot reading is 23.2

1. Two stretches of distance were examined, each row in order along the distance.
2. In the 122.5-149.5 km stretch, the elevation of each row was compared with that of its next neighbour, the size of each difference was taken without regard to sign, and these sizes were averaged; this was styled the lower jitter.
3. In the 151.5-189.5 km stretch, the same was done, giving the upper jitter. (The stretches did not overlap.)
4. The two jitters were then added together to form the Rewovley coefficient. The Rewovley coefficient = 1.4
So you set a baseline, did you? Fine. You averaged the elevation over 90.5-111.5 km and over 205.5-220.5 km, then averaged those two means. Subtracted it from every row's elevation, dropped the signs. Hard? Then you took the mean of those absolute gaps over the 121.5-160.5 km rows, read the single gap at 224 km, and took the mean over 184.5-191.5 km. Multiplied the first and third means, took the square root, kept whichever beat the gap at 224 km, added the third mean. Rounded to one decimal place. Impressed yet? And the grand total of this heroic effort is 1.4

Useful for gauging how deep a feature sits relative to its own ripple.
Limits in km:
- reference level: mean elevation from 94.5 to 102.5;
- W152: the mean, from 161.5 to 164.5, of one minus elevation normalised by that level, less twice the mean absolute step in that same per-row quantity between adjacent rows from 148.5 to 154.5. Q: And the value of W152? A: -0.076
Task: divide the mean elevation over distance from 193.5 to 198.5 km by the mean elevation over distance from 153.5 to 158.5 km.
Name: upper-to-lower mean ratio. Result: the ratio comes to 1.08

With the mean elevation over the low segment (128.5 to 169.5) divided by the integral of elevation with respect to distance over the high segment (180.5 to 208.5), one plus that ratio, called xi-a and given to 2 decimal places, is 1.03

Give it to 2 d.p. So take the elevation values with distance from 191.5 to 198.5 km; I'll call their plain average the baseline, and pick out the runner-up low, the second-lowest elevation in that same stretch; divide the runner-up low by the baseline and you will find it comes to 0.97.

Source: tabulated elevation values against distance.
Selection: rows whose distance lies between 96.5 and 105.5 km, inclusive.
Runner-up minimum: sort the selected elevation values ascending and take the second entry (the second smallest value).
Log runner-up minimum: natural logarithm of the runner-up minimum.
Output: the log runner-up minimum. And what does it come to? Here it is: 3.05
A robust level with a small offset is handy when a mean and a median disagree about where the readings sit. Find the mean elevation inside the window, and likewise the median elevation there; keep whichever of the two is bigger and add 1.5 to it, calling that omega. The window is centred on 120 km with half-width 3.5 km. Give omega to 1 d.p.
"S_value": 22.1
